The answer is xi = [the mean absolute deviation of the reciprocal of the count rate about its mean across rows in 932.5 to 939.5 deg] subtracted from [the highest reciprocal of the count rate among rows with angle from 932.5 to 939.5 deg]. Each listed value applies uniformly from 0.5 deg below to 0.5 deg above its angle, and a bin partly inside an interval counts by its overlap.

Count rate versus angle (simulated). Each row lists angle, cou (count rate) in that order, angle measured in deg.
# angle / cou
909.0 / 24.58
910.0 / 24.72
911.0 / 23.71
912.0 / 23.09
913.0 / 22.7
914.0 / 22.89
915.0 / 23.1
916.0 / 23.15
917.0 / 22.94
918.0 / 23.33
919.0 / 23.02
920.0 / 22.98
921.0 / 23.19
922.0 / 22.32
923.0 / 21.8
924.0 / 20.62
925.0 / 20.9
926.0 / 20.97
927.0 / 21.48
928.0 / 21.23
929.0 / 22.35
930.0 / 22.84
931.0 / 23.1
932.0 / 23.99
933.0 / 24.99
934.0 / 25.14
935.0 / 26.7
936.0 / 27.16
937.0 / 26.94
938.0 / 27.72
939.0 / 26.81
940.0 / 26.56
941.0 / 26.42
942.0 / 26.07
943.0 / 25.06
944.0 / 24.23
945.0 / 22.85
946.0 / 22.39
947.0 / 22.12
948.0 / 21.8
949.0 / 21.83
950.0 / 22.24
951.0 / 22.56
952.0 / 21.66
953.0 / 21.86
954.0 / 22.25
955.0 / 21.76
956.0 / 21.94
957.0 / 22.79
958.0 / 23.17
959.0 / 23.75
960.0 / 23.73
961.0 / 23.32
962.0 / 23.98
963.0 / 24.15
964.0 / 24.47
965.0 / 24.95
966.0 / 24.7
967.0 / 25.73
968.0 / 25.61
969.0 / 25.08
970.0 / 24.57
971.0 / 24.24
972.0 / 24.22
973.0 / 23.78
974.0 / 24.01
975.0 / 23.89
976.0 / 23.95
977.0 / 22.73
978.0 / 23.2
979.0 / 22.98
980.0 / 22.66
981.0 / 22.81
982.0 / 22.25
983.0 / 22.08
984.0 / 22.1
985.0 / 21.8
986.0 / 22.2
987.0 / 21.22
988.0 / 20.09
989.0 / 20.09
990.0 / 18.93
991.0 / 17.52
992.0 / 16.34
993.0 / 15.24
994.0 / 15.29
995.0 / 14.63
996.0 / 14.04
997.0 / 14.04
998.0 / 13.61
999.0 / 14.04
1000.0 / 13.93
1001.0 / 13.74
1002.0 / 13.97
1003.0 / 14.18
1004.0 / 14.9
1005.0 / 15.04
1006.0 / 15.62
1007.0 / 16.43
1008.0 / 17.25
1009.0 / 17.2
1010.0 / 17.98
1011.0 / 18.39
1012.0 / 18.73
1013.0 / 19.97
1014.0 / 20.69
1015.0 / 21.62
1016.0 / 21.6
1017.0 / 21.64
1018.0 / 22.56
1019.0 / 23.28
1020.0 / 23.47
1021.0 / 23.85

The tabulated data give 0.039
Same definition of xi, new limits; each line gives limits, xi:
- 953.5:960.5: 0.045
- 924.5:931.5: 0.046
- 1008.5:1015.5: 0.055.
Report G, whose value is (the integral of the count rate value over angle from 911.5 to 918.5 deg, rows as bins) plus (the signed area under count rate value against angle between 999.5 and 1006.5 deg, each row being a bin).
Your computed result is 263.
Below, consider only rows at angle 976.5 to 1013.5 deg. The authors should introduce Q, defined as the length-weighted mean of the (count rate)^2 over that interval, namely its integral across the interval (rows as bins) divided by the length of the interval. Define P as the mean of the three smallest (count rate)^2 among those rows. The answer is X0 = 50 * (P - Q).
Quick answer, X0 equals -7354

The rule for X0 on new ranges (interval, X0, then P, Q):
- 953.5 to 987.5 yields -4159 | 466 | 550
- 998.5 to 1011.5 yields -2648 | 193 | 246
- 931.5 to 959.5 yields -5438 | 473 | 581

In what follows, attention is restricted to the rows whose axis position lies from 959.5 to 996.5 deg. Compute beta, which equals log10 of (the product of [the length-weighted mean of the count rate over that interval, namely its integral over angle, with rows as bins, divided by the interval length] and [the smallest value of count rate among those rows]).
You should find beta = 2.489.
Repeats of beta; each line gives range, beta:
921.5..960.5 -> 2.684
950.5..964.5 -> 2.697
